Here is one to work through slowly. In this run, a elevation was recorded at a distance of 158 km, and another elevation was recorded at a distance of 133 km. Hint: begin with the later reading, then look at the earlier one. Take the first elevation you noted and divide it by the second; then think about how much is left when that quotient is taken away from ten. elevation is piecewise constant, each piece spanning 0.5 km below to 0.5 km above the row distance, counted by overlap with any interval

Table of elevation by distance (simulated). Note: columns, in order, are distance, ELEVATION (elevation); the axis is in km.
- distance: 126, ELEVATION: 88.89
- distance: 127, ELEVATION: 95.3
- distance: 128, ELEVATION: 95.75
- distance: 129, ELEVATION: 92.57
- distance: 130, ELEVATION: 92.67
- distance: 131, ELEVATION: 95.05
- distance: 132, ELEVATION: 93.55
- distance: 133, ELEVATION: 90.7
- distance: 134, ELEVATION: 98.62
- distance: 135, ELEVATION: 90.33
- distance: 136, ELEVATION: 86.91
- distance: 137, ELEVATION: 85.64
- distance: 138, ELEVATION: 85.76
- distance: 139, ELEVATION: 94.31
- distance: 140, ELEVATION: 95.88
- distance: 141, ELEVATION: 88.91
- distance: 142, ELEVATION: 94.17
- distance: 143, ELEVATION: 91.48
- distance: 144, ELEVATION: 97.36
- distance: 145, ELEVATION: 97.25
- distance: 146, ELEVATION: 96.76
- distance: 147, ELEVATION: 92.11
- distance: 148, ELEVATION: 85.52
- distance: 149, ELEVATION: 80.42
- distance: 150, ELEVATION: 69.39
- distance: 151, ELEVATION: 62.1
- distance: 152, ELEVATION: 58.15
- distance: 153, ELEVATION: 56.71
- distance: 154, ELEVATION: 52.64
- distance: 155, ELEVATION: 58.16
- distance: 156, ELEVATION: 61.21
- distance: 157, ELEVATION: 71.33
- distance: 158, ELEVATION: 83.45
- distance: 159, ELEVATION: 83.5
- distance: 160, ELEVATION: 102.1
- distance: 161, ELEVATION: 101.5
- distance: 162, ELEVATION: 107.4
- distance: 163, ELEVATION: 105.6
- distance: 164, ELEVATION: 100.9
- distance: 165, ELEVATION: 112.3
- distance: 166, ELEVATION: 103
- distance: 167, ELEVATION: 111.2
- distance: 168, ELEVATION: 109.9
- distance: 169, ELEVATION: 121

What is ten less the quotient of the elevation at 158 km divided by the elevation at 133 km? 9.08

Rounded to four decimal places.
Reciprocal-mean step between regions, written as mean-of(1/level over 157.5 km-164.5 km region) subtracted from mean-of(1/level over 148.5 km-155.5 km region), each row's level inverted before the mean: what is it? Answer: 0.0060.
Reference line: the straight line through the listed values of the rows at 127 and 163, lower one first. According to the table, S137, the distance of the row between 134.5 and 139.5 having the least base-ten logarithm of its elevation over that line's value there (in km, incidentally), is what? 138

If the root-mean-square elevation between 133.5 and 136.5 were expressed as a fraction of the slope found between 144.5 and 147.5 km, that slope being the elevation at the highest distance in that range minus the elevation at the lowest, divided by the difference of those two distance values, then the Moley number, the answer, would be -36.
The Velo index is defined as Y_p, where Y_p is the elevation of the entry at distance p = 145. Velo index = 97.25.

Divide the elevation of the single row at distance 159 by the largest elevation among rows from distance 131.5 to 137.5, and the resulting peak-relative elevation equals 0.85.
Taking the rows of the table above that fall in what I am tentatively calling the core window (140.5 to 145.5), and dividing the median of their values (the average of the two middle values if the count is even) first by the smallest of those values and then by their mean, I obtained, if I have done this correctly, 0.0113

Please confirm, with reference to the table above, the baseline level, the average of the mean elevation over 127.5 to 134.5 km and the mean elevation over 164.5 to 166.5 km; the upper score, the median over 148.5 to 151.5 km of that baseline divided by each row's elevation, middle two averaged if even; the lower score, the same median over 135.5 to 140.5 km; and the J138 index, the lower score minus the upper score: -0.3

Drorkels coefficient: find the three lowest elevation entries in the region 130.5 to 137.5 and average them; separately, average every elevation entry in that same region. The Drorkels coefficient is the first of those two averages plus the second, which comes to 179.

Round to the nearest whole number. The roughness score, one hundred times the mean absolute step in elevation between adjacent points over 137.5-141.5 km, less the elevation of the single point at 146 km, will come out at 473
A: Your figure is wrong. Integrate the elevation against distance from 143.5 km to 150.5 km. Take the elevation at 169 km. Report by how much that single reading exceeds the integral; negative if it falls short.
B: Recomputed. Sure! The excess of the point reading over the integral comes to -498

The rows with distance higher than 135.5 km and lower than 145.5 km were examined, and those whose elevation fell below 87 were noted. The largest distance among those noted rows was 138 km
